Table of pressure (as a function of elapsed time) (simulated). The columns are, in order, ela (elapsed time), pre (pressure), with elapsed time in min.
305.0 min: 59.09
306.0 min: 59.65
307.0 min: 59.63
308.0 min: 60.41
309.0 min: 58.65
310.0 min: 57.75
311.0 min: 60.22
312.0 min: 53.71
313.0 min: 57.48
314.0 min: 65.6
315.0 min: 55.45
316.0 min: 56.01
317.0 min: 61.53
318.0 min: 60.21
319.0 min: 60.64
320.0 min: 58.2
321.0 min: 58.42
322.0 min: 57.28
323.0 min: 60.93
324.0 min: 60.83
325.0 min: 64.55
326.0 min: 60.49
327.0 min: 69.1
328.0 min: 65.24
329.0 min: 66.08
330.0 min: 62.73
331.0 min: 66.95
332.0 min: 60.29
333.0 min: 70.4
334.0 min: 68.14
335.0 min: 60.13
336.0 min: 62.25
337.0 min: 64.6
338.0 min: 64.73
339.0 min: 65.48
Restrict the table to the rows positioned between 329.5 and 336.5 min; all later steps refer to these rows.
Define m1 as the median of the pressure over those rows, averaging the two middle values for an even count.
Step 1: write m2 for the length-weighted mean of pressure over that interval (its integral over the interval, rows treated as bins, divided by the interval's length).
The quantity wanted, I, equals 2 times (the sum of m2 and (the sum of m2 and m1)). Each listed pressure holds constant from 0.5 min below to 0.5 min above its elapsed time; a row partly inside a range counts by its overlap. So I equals 383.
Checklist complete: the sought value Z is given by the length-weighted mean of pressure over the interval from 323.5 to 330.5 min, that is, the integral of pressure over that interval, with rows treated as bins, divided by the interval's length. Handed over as 64.1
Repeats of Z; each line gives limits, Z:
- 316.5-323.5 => 59.6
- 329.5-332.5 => 63.3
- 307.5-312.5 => 58.1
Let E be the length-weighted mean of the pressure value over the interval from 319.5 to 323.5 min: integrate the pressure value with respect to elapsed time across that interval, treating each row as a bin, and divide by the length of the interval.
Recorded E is 58.7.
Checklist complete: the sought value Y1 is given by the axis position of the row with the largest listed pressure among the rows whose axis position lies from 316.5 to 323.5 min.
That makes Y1 317.0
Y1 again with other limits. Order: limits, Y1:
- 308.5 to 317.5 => 314.0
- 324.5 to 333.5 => 333.0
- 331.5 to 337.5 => 333.0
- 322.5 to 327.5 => 327.0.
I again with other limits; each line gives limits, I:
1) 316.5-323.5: 359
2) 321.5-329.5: 378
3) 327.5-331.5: 392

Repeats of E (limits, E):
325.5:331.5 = 65.1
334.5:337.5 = 62.3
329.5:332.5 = 63.3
